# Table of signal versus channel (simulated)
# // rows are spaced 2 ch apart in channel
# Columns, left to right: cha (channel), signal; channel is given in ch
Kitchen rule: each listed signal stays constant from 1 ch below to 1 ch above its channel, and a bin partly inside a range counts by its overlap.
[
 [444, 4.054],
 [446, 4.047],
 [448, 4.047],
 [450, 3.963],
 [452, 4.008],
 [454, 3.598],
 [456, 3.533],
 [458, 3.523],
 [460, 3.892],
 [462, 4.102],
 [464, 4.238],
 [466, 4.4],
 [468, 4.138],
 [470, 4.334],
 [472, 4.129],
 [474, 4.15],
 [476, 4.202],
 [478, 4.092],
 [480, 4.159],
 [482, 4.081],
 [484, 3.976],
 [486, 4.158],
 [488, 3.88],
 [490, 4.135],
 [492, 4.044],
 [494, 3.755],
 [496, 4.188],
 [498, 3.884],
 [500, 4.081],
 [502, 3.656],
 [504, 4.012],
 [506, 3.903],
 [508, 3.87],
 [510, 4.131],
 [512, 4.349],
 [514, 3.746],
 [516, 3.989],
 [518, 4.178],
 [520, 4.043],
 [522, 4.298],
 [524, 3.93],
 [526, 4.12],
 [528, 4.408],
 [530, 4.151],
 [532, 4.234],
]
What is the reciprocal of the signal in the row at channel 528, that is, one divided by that 0.227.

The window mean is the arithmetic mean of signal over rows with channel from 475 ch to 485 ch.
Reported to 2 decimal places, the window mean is 4.10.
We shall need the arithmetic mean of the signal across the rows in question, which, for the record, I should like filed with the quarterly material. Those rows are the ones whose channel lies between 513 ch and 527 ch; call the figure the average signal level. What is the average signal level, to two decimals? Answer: 4.04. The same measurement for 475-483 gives 4.13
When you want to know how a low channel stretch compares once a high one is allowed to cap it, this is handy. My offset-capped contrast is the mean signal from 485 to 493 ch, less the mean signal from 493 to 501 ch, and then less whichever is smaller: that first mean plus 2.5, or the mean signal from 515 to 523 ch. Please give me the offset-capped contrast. -4.05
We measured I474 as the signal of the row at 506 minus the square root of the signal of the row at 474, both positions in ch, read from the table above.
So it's 1.9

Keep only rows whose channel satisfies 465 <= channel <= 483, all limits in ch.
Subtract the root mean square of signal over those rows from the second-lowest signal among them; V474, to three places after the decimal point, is -0.096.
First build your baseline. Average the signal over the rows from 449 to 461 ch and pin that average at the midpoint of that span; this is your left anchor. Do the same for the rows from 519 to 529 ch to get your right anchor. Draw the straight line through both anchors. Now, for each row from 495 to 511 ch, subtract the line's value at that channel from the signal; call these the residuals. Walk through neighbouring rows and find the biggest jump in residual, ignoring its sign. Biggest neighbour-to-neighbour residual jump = 0.44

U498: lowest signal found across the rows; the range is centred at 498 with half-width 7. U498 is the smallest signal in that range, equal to 3.656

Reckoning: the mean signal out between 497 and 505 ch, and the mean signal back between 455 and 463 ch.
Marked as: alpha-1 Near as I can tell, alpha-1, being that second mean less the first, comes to -0.15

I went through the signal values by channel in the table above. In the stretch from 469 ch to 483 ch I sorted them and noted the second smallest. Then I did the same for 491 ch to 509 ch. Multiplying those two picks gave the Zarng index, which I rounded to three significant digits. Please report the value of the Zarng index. 15.4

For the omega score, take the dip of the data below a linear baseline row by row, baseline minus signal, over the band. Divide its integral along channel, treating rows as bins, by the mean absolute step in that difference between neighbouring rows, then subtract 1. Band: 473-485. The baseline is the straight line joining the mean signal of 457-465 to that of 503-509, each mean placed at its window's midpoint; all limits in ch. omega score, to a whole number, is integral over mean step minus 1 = -27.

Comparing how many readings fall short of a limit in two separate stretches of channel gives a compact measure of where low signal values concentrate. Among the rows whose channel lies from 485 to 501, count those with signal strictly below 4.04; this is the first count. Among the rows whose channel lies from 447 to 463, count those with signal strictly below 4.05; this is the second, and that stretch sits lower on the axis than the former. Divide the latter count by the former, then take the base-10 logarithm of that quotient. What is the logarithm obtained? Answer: 0.4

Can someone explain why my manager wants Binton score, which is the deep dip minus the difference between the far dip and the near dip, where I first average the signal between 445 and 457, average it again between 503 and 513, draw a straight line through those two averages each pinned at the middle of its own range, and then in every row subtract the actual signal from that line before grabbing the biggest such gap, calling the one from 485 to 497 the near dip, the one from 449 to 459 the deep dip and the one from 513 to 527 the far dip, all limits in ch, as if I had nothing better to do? 0.29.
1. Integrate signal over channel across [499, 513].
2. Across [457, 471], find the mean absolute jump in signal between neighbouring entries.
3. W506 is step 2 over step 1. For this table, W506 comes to 0.0040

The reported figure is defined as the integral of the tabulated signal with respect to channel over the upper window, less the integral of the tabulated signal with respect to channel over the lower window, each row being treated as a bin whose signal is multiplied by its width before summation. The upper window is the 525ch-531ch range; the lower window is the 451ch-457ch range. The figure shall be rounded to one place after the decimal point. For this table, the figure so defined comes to 3.1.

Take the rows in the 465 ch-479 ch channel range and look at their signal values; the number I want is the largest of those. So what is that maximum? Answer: 4.4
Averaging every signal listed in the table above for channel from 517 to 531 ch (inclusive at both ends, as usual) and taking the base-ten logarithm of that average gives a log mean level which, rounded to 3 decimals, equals 0.619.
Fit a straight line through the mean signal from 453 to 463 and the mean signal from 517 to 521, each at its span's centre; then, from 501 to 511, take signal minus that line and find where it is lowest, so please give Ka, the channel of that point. 502 ch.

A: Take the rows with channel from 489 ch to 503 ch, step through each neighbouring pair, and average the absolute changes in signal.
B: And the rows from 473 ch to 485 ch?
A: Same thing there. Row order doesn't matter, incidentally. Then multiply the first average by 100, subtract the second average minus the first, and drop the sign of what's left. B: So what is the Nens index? 29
